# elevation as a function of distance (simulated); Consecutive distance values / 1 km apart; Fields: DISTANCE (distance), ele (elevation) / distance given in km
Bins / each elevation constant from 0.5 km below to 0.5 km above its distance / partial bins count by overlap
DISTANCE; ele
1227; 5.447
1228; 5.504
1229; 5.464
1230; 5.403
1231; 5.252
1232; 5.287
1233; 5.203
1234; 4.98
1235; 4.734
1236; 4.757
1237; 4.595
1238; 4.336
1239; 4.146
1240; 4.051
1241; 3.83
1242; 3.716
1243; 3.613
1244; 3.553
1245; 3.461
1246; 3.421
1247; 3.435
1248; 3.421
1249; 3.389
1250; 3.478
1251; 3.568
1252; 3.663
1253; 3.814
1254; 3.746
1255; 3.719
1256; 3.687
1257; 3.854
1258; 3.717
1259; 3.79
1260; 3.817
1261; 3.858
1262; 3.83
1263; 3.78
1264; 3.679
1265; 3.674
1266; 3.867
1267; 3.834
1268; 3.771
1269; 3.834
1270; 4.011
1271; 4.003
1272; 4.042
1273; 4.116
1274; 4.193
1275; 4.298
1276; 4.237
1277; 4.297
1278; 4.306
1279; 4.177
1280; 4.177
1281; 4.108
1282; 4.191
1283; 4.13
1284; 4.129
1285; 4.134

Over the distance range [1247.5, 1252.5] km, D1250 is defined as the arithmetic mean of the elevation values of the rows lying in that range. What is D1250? 3.5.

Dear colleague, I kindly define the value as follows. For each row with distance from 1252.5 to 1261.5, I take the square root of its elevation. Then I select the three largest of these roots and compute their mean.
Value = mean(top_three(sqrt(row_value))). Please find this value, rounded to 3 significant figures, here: 1.96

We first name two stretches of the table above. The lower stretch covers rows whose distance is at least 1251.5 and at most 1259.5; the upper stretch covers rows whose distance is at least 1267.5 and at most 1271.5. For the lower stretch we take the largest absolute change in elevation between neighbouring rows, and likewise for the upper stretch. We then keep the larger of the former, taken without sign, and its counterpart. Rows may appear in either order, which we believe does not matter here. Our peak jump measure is 0.18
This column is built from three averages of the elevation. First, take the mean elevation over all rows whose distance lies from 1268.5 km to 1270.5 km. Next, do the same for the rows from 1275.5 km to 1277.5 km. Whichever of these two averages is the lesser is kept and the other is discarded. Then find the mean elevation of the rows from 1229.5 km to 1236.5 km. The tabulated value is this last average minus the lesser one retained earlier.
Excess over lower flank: 1.2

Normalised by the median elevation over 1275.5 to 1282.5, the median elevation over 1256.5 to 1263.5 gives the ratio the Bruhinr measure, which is 0.91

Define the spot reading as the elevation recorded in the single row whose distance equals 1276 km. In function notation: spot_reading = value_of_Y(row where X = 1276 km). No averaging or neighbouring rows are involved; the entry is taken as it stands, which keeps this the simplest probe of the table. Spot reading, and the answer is 4.237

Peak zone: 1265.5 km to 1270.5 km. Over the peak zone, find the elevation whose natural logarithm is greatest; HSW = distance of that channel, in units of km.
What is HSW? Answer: 1270 km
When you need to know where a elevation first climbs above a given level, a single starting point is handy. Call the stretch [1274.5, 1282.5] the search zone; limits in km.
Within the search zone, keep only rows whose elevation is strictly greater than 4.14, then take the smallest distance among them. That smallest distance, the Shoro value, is 1275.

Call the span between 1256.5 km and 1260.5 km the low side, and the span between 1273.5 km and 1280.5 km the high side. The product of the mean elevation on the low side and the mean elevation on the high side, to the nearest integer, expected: 16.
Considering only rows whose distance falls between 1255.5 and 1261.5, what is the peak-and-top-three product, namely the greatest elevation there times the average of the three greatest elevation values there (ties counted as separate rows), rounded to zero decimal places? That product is 15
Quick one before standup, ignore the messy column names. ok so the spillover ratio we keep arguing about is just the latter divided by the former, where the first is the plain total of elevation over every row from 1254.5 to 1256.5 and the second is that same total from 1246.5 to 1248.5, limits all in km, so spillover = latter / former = 0.93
